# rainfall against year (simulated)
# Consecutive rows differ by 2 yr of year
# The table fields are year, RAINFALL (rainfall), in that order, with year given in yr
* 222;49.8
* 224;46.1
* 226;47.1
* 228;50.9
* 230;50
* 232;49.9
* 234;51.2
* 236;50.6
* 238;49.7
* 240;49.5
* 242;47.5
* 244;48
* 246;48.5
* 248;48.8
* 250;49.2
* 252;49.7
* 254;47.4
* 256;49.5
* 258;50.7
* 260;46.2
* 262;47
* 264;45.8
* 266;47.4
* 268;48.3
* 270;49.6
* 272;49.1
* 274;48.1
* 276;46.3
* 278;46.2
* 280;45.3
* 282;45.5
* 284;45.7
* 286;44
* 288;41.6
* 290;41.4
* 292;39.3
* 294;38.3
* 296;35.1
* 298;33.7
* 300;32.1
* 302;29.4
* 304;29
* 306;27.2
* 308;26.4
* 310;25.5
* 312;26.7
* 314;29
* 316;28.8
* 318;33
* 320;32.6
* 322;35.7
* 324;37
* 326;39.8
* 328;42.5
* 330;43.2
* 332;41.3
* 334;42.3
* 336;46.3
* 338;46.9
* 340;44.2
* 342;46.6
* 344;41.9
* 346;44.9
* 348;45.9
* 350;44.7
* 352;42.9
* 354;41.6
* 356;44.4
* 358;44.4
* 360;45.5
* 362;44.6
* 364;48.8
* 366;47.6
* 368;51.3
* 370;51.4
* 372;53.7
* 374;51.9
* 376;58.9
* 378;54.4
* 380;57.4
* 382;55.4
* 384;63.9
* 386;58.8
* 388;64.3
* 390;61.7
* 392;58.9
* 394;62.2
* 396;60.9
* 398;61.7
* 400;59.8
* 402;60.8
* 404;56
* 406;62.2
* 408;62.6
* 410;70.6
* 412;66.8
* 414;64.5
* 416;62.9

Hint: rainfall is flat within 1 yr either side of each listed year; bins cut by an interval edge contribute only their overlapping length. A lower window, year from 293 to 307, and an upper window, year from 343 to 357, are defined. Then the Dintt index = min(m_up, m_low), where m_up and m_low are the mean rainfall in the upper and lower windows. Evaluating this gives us 32.1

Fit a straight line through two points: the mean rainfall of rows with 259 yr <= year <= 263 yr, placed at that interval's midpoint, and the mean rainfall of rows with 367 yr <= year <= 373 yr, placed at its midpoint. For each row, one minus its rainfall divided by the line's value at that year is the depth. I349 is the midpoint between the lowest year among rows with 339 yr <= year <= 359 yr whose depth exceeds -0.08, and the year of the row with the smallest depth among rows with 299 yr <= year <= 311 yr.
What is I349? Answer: 320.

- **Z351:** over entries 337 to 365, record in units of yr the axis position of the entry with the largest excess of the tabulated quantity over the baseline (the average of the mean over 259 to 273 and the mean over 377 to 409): 364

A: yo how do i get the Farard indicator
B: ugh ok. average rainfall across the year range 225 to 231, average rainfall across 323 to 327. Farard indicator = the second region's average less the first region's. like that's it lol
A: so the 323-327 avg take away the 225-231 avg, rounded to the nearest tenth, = -10.9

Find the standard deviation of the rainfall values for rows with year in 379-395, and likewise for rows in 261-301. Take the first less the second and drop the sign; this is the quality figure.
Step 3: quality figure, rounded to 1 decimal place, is 2.1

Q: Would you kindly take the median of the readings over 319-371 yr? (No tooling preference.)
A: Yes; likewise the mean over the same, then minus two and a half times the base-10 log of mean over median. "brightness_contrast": 0.015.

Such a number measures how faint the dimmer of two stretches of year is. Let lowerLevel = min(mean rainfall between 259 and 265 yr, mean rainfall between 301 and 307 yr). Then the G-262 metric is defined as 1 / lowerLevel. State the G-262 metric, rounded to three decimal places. 0.035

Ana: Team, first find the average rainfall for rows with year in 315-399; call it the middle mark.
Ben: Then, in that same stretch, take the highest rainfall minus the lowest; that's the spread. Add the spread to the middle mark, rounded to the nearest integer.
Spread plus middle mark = 84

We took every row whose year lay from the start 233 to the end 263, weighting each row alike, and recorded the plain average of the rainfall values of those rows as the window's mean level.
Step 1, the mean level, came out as 49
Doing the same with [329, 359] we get 44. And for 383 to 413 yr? 62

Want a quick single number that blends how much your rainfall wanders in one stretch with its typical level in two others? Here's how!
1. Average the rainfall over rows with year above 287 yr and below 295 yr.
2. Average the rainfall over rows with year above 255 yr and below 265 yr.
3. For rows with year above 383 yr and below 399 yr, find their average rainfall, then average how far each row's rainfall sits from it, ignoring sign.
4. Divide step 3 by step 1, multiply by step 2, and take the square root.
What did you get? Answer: 1.34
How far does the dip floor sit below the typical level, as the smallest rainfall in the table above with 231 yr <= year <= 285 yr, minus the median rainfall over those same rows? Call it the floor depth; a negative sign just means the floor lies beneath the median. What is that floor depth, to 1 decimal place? -3.0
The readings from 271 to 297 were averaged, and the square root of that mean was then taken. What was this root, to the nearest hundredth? 6.60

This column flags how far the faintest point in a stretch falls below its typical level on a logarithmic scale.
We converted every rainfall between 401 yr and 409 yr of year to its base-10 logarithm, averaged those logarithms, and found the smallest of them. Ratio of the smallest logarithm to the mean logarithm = 0.9818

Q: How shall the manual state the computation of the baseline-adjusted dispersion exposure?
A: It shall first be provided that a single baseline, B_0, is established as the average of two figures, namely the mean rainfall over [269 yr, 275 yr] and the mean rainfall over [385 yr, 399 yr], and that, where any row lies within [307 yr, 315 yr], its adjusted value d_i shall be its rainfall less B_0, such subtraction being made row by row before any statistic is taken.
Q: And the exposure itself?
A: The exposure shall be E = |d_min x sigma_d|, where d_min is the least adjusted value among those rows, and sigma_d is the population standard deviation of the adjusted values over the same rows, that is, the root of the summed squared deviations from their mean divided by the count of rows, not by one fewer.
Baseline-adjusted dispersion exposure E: 38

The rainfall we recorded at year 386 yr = 58.8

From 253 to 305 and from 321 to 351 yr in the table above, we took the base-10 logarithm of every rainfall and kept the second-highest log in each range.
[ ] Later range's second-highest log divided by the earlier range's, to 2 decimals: 0.98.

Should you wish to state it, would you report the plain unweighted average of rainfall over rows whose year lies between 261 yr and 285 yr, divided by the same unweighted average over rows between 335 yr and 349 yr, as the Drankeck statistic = 1.0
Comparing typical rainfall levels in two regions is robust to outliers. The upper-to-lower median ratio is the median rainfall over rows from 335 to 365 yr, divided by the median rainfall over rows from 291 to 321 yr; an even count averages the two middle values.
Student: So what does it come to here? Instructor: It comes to 1.52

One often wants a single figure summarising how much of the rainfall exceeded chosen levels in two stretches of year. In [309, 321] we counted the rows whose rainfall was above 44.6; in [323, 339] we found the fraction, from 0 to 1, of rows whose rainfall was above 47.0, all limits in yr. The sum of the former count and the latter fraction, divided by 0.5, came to 0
